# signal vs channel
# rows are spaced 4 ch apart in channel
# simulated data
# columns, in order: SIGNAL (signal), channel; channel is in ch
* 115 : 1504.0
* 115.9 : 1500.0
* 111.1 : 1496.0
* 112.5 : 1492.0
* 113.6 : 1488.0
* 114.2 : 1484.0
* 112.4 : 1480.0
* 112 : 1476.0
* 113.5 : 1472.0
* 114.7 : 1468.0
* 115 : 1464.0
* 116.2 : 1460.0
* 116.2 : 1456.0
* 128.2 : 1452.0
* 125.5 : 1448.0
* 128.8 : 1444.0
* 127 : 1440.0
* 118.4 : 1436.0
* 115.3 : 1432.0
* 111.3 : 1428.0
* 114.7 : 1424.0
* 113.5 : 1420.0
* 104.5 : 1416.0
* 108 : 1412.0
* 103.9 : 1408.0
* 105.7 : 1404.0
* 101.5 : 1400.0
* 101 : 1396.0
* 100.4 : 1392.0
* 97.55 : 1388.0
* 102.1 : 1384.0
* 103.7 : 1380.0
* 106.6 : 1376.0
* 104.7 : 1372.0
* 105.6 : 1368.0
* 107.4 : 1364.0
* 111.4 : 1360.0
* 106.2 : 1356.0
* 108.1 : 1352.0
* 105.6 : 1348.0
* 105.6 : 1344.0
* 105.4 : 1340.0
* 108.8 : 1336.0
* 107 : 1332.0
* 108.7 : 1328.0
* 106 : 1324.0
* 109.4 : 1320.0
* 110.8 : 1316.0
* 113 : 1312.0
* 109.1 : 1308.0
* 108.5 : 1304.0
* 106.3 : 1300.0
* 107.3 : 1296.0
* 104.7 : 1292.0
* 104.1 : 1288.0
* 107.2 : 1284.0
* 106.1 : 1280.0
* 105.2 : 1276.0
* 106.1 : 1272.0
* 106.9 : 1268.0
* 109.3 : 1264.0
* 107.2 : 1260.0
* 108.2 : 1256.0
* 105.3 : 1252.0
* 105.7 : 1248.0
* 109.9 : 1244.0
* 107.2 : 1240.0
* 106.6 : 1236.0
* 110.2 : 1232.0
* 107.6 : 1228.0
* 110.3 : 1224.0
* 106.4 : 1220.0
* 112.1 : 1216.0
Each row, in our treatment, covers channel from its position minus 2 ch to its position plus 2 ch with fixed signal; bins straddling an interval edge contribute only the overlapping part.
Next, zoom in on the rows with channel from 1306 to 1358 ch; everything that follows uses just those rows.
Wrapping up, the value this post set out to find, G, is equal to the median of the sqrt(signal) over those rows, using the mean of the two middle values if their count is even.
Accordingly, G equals 10.4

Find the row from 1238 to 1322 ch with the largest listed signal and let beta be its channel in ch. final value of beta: 1312.0 ch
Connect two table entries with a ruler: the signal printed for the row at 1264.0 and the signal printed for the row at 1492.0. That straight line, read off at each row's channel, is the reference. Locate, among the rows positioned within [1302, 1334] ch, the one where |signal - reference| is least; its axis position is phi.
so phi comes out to 1320.0 ch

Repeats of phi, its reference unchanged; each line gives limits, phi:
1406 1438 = 1428.0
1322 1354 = 1328.0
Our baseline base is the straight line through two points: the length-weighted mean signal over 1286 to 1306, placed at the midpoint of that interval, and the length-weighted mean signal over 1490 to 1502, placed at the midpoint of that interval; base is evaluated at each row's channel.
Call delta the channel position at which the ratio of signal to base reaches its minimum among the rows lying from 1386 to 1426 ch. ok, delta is 1388.0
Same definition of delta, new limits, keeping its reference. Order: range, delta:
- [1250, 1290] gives 1288.0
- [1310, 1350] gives 1348.0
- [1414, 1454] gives 1416.0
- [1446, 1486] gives 1476.0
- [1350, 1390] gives 1388.0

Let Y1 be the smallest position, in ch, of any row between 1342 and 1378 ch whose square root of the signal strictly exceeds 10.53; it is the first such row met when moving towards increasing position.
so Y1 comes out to 1360.0 ch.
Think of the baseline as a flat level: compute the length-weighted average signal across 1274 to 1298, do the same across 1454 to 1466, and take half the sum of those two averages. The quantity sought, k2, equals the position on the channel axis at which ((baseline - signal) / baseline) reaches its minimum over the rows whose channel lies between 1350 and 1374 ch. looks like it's 1360.0 ch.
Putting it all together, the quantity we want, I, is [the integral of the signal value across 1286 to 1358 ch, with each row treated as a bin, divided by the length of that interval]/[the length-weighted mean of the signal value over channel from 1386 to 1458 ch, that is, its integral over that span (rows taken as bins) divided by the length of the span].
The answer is 0.96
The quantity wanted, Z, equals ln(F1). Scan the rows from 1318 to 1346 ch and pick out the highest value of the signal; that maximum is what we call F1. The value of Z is 4.70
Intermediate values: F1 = 109.4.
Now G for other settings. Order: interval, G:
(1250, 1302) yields 10.3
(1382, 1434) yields 10.2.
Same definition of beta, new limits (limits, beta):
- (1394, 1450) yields 1444.0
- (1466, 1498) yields 1468.0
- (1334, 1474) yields 1444.0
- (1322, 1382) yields 1360.0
